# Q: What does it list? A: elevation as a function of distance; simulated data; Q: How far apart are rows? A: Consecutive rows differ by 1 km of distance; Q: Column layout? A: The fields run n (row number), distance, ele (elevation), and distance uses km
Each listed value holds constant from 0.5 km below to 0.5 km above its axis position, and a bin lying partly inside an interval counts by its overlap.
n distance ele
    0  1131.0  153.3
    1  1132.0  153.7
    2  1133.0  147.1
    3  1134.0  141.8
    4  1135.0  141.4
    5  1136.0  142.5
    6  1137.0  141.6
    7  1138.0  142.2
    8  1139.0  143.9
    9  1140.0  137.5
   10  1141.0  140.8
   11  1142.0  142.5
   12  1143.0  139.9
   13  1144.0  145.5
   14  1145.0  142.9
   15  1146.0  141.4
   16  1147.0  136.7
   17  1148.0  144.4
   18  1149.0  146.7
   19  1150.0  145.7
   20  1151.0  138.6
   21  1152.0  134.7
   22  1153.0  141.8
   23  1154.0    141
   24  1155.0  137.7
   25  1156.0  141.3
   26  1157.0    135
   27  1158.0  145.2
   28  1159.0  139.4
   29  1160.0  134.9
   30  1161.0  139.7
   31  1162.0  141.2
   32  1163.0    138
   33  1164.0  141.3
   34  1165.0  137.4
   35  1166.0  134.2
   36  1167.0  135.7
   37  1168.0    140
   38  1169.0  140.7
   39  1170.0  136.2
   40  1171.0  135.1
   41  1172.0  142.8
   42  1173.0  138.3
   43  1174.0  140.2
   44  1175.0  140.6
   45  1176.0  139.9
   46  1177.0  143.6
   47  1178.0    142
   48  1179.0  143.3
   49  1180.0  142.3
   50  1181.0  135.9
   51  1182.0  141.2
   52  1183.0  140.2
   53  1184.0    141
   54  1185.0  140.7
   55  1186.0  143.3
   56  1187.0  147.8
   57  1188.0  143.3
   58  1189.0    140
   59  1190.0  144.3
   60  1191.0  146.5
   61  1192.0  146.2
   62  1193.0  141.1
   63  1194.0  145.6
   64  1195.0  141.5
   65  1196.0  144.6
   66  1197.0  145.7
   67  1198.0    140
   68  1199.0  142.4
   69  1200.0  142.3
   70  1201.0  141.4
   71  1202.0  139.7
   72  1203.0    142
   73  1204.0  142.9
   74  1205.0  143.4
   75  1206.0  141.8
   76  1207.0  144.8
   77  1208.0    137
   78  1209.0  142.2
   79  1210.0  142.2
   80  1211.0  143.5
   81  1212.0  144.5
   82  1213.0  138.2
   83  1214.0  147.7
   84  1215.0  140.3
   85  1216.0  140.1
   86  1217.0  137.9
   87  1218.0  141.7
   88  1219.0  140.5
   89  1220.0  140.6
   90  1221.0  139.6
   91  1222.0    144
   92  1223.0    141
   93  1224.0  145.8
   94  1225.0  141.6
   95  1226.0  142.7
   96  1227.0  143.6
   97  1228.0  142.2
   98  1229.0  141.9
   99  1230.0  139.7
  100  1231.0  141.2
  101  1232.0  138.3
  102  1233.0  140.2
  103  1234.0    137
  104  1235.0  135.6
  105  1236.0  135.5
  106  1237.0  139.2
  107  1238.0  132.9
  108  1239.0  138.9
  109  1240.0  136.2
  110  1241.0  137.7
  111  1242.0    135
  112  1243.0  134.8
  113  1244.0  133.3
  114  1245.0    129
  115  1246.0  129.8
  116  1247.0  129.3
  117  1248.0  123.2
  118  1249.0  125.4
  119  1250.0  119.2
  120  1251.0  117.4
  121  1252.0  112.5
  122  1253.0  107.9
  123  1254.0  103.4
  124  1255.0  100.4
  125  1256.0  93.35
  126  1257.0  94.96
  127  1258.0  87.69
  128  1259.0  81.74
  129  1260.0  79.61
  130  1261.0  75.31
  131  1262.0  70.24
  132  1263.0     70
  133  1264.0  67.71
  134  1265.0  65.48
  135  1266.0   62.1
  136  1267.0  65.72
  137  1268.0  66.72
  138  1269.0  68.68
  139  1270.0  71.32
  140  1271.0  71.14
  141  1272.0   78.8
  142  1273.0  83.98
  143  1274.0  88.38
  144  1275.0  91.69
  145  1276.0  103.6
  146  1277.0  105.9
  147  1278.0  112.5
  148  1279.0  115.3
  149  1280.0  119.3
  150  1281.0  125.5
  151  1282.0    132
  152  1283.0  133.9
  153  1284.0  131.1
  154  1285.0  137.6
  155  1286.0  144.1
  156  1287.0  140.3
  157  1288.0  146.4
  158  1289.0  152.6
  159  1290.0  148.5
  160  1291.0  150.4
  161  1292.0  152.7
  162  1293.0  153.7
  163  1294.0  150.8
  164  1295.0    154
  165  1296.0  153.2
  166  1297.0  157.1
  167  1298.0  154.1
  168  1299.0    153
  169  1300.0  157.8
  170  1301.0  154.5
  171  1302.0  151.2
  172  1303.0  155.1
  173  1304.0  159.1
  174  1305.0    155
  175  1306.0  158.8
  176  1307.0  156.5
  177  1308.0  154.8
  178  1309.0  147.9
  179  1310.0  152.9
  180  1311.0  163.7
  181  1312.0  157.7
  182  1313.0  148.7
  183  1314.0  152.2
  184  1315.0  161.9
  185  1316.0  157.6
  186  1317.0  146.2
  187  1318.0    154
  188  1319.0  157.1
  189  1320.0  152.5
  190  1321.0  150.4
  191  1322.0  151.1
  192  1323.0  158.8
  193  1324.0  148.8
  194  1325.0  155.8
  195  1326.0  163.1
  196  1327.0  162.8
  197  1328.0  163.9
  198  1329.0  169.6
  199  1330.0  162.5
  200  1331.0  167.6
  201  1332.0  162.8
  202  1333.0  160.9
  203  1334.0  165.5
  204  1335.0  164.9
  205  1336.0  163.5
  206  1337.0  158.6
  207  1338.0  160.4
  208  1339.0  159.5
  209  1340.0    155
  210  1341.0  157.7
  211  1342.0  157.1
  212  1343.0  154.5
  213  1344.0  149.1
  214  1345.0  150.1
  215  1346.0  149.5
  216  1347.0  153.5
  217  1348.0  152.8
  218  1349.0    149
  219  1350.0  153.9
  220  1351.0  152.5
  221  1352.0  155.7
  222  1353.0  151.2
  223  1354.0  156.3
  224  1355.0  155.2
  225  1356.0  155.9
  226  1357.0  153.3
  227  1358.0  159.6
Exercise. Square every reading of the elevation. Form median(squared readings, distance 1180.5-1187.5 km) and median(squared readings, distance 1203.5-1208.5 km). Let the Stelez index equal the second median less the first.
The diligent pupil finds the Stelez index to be 539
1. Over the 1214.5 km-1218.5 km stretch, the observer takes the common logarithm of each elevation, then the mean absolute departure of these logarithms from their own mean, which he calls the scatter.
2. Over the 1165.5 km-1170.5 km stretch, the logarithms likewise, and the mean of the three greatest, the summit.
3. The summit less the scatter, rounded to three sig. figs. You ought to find 2.14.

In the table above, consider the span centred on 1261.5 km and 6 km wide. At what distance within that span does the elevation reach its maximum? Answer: 1259.0 km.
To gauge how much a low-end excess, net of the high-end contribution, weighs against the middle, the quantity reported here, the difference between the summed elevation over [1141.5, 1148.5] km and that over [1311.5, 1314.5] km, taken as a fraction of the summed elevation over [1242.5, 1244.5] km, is 2.0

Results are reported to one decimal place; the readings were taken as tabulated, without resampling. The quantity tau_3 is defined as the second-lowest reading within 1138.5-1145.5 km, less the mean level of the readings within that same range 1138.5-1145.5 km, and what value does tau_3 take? -2.0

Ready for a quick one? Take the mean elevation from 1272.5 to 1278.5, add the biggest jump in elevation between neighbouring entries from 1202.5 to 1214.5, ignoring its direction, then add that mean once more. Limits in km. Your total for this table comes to 205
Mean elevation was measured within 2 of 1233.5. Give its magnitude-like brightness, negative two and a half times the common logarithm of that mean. -5.35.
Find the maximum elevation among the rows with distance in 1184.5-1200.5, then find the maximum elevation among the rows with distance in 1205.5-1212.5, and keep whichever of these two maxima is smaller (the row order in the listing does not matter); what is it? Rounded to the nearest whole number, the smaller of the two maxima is 145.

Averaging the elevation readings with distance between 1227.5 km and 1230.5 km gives 141.3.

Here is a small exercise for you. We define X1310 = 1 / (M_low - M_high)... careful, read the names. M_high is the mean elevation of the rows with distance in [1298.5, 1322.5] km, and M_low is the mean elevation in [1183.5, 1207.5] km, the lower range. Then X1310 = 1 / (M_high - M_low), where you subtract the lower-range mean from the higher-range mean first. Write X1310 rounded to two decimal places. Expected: 0.09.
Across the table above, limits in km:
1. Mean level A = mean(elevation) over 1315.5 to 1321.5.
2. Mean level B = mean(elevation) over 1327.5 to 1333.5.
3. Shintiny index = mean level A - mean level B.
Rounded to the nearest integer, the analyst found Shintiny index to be -12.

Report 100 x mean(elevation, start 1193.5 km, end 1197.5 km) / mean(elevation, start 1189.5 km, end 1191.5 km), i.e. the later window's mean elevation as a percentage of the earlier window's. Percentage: 99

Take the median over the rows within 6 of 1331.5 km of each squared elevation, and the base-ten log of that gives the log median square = 4.43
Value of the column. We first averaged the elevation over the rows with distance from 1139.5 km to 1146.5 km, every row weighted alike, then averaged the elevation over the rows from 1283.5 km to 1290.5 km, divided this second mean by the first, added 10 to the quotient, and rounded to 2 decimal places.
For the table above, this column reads 11.01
